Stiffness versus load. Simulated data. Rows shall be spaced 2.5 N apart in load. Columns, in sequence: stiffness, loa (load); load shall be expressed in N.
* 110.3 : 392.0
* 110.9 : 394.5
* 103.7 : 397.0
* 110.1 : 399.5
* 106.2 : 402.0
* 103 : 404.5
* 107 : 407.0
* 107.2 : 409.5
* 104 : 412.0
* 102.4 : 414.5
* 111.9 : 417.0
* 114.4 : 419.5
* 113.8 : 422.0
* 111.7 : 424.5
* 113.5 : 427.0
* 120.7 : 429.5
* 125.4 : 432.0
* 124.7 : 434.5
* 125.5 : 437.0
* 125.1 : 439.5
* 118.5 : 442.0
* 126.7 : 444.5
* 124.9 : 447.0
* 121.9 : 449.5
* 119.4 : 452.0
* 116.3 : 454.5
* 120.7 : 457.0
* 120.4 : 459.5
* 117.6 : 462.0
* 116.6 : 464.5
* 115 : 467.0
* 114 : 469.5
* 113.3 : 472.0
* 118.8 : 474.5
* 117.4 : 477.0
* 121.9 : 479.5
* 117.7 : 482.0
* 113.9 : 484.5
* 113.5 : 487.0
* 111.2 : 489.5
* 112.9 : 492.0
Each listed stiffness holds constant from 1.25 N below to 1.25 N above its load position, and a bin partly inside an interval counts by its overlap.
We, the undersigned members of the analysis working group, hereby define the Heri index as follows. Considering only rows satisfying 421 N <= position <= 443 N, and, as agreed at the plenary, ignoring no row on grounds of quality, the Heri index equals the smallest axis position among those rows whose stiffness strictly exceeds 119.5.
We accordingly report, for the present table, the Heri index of 429.5 N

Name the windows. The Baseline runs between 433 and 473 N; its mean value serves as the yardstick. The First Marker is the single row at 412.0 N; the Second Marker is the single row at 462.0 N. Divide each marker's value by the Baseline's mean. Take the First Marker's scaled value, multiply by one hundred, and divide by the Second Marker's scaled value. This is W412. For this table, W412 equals 88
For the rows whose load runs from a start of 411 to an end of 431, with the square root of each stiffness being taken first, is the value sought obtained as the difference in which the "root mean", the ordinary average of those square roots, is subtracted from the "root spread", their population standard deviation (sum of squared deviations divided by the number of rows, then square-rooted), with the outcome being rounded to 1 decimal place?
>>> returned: -10.3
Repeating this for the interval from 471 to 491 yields -10.6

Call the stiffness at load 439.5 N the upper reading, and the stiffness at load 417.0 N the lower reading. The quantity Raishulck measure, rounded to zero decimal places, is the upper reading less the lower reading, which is 13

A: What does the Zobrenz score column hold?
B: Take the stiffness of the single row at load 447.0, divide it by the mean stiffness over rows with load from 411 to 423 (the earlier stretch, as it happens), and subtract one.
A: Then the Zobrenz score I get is 0.14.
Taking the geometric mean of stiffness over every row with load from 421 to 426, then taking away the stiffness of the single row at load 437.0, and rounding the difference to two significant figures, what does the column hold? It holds -13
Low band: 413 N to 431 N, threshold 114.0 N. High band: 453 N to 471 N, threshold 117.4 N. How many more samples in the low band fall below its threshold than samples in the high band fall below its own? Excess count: 1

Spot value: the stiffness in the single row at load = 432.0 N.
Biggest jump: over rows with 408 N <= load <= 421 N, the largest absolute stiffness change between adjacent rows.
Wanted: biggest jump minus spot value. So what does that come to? -116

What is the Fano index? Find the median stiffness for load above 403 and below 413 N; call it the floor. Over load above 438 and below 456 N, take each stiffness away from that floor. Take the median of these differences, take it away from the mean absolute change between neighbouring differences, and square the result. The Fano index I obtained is 424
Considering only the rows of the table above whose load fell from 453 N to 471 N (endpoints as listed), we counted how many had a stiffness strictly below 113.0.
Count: 0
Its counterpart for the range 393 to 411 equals 7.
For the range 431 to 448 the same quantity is 0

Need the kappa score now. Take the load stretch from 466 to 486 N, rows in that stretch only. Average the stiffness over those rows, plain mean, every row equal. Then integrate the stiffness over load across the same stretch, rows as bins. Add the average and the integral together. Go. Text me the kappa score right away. 2446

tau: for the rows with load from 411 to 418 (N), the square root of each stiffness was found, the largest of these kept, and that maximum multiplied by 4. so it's 42.3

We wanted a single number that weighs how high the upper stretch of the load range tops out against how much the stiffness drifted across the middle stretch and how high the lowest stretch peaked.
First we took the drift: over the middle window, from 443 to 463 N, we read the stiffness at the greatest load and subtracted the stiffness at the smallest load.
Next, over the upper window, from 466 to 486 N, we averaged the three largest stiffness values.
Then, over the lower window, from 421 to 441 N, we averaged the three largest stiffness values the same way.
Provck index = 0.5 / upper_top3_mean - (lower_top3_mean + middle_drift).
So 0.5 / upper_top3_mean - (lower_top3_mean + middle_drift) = -116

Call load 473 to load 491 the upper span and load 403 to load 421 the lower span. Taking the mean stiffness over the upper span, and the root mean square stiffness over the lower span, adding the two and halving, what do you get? 112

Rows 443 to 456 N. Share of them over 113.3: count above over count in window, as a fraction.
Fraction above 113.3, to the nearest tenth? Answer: 1.0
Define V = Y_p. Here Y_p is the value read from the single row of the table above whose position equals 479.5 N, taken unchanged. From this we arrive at 121.9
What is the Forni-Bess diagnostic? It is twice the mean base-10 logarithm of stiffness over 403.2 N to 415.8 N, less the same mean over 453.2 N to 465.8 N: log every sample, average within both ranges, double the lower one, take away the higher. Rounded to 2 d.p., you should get 1.97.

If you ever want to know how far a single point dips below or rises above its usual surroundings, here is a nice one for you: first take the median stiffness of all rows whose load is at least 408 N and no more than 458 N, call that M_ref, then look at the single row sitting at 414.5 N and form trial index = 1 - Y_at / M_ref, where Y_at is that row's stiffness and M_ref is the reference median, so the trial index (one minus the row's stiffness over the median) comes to 0.14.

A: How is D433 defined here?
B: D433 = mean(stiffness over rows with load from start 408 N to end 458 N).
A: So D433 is 117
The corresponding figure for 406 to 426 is 109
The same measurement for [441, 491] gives 118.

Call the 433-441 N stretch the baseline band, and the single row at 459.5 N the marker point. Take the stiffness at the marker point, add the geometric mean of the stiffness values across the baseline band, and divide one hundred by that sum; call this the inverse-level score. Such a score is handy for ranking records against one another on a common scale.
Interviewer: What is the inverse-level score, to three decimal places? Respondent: 0.407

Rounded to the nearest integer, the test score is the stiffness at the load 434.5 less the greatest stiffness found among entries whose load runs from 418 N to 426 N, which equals 10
